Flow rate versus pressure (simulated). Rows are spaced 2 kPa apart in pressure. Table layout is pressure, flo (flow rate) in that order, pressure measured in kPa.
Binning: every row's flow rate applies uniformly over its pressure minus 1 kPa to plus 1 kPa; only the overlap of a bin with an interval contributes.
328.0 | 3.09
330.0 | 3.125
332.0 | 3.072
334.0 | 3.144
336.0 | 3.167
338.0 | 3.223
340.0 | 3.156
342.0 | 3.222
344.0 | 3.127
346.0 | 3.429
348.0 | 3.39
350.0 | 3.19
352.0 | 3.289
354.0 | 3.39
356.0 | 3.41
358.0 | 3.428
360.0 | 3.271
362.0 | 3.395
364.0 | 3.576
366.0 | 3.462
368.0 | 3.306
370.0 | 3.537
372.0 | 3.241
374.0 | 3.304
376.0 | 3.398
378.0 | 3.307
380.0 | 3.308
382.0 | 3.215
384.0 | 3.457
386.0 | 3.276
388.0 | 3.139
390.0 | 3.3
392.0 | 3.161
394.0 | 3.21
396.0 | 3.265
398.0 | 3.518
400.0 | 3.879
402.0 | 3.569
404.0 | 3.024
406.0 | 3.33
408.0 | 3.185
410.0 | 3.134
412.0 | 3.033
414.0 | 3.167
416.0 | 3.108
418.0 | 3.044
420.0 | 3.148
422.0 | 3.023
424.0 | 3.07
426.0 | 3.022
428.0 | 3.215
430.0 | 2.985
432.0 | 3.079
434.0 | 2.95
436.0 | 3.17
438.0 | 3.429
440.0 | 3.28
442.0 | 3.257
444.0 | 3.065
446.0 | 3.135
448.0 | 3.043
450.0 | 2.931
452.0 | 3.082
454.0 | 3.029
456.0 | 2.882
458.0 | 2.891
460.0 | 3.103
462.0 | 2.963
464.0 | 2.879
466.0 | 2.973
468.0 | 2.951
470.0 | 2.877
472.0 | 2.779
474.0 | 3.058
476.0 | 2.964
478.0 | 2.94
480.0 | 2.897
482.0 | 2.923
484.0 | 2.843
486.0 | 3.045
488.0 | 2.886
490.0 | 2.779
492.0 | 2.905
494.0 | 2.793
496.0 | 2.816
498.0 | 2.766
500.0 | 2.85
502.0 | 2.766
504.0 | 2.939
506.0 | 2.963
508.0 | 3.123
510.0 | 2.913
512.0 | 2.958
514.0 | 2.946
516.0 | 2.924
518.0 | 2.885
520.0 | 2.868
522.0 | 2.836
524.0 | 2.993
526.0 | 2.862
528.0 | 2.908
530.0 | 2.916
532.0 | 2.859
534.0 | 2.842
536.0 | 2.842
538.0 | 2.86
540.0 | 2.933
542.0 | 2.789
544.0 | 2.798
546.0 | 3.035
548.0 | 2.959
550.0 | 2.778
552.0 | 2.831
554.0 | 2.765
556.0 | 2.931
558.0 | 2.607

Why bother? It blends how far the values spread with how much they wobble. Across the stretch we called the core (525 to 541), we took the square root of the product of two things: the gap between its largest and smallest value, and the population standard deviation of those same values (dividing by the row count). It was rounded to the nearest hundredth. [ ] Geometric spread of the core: 0.06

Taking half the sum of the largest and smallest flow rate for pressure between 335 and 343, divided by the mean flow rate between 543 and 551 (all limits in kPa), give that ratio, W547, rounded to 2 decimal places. 1.10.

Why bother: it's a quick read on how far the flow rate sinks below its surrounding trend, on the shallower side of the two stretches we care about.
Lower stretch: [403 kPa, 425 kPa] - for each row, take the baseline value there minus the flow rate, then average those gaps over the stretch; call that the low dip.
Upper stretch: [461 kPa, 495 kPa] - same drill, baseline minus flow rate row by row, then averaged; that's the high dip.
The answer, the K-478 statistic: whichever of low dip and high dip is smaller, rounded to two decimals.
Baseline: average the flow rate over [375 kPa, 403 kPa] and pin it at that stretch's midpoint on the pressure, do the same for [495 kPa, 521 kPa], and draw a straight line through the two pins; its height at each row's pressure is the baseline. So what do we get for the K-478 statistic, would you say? 0.11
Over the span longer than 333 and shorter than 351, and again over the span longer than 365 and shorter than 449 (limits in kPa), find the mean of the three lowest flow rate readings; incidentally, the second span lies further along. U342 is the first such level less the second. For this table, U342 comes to 0.16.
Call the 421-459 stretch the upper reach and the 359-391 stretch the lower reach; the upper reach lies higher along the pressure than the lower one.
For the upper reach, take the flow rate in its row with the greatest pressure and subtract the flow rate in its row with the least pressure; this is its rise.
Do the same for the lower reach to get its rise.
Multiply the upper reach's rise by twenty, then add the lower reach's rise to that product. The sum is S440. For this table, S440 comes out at -2.6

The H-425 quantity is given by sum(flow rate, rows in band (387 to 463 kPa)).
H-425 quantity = 120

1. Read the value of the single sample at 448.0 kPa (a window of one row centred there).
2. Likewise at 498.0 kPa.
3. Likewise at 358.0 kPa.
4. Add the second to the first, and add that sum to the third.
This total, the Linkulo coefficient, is 9.2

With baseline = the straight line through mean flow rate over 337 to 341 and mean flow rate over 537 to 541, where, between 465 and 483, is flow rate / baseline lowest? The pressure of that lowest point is 472.0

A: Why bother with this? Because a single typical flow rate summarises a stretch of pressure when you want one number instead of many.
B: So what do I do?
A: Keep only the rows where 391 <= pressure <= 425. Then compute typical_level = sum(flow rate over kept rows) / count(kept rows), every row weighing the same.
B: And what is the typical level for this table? 3.23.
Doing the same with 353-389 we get 3.36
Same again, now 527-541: 2.88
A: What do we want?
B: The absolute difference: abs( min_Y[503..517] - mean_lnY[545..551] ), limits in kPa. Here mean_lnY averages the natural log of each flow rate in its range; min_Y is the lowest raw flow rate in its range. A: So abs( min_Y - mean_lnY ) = 1.84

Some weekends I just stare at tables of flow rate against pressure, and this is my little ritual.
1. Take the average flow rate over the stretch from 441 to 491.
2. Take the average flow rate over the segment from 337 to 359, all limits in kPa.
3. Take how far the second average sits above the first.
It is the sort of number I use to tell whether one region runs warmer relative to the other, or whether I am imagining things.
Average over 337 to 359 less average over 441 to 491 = 0.33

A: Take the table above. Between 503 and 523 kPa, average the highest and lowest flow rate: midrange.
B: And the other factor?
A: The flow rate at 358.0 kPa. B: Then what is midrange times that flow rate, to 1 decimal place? 10.2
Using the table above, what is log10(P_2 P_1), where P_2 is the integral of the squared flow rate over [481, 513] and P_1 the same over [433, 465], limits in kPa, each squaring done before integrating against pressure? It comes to 4.91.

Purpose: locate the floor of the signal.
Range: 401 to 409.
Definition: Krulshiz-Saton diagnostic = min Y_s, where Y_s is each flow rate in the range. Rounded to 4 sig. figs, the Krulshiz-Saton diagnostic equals 3.024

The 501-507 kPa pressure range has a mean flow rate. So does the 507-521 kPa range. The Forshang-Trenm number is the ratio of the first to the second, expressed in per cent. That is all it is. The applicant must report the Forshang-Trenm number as 98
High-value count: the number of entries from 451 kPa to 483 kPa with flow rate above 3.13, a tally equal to 0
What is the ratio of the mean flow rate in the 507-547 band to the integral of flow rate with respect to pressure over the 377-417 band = 0.0221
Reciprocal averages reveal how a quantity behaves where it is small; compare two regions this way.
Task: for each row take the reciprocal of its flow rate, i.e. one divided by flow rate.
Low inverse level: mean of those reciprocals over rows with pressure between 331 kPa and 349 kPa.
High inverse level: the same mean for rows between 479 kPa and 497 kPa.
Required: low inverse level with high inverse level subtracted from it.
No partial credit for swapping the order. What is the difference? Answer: -0.036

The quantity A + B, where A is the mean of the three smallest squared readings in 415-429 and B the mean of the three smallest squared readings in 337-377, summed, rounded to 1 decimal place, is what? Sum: 19.2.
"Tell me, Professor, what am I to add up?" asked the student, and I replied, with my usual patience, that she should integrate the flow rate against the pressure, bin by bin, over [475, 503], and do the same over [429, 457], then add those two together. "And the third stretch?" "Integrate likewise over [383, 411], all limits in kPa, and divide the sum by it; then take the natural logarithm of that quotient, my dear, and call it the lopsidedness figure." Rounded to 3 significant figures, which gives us 0.586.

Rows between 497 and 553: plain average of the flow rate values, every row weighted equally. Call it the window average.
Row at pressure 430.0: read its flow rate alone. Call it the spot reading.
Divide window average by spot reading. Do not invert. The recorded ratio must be 0.97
